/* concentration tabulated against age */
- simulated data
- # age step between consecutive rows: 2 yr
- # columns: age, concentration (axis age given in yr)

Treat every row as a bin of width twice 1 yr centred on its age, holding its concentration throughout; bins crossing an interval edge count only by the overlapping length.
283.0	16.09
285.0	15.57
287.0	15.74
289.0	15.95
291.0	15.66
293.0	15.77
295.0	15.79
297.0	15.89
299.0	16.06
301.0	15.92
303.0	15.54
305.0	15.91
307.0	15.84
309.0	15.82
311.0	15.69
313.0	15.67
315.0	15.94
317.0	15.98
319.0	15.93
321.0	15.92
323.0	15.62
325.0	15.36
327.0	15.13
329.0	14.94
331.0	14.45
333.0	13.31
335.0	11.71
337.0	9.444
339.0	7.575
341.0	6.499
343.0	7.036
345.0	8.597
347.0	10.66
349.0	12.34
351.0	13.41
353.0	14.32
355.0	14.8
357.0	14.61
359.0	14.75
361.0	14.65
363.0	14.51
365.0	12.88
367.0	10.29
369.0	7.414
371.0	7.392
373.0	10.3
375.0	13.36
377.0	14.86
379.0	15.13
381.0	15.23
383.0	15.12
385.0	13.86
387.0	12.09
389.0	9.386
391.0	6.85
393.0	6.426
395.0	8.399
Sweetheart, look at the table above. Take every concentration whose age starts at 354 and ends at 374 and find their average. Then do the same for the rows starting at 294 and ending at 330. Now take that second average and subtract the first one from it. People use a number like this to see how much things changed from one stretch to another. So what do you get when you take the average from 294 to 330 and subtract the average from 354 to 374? 3.56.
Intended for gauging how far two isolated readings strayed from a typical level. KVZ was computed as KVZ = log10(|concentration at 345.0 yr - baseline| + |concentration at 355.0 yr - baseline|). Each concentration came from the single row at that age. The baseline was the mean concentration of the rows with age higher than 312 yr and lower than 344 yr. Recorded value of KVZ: 0.79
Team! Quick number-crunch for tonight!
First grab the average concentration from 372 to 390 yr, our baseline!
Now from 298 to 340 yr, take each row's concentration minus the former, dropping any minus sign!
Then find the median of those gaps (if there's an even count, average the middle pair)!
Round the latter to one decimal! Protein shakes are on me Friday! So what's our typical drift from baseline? 2.6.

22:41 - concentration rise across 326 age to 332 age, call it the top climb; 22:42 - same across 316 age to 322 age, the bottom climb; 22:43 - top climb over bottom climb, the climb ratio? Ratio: 11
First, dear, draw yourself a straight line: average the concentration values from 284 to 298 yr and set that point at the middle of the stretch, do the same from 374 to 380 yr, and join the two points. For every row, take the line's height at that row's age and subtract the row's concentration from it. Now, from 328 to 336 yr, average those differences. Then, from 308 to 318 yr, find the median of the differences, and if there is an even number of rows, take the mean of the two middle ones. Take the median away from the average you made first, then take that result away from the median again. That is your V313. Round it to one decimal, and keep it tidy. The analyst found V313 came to -2.2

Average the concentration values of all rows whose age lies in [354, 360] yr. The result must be 14.7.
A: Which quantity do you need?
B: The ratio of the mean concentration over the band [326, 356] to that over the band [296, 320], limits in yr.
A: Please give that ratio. 0.733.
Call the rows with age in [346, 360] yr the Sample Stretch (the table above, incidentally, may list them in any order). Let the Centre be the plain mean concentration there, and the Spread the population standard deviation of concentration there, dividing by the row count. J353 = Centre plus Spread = 15.0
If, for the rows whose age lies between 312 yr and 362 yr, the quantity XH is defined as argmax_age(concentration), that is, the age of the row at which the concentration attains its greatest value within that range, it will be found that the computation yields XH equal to 317.0 yr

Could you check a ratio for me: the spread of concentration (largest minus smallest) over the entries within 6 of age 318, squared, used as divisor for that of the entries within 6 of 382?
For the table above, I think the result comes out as 24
